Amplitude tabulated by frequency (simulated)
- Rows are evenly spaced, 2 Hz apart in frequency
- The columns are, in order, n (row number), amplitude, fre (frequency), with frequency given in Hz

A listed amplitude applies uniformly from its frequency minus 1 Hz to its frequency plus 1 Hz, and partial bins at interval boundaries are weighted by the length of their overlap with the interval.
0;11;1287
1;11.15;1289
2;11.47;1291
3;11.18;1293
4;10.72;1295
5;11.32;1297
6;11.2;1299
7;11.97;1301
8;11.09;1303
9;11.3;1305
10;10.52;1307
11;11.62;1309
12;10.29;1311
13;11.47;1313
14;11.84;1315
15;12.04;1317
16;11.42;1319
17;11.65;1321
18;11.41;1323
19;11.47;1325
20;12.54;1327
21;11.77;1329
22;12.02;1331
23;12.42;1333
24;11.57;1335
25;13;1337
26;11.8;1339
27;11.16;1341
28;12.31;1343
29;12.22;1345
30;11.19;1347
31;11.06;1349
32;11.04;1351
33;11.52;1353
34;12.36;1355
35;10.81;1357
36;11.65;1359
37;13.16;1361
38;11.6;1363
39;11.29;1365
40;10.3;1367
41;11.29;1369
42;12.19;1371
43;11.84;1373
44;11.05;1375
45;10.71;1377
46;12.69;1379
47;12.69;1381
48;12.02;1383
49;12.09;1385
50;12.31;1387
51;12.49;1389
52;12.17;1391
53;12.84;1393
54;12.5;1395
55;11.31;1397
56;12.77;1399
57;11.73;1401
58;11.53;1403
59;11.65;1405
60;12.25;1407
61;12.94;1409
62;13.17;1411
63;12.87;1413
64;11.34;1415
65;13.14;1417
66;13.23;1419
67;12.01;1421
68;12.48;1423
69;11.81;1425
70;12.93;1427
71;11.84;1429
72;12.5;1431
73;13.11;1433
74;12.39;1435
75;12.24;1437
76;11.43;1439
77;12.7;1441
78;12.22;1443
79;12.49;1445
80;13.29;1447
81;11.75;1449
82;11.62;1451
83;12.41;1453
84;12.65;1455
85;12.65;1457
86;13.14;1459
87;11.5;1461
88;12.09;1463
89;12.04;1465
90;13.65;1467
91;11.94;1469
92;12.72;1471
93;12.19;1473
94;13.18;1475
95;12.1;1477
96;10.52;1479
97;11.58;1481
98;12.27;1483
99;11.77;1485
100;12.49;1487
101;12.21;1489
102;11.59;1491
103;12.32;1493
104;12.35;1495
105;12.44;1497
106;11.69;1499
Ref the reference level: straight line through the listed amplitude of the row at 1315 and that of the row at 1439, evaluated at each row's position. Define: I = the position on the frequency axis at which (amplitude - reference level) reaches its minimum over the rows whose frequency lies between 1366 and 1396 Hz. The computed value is 1367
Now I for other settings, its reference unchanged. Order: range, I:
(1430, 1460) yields 1439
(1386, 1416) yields 1397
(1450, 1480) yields 1479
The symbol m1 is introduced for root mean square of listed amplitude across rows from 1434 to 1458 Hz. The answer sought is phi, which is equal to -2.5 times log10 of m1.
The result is -2.73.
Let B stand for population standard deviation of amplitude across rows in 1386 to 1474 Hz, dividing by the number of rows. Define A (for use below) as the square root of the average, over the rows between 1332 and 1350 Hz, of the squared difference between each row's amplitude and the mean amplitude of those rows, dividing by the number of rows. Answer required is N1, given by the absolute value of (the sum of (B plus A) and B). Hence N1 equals 1.80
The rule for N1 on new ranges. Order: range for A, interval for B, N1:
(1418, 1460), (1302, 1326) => 1.50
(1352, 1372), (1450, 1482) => 2.25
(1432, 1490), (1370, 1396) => 1.85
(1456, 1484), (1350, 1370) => 2.28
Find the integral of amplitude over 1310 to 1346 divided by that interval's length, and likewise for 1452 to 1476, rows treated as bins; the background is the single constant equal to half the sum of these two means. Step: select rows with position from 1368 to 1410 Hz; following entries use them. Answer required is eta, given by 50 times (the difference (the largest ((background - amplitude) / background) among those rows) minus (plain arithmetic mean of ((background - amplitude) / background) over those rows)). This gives 5.5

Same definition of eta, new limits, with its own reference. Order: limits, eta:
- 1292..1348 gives 5.3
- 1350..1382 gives 5.5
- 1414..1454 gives 4.1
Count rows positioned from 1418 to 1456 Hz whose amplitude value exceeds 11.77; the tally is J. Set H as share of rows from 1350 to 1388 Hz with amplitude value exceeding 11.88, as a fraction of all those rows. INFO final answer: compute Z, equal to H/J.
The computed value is 0.026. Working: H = 0.42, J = 16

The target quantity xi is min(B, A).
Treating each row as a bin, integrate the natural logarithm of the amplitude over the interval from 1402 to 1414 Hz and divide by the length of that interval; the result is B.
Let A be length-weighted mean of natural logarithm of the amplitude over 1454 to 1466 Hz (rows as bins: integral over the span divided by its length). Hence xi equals 2.51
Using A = 2.51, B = 2.52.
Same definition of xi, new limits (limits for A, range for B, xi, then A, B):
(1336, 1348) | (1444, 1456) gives 2.48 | 2.48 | 2.51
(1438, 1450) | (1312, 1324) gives 2.45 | 2.51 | 2.45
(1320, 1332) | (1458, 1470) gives 2.47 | 2.47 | 2.52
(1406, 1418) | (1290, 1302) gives 2.43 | 2.53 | 2.43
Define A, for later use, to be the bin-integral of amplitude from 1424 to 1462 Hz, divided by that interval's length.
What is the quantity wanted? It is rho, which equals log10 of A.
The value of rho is 1.09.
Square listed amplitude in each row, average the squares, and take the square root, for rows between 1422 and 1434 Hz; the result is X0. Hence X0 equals 12.5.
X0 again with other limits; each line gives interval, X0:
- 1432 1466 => 12.3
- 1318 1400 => 11.9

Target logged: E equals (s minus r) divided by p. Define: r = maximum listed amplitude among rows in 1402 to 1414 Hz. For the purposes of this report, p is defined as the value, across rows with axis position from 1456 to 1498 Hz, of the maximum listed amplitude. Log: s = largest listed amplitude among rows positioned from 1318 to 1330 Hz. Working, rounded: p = 13.65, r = 13.17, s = 12.54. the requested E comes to -0.05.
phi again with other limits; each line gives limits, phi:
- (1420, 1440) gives -2.72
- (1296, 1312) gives -2.62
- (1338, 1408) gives -2.68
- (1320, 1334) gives -2.69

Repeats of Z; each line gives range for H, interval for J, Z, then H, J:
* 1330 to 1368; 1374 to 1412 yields 0.028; 0.37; 13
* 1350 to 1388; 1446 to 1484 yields 0.030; 0.42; 14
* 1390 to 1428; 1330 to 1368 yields 0.086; 0.68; 8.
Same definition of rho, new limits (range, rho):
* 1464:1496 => 1.09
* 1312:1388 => 1.07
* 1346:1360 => 1.06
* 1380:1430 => 1.09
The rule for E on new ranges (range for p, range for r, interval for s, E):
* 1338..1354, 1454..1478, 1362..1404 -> -0.07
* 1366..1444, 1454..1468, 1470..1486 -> -0.04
